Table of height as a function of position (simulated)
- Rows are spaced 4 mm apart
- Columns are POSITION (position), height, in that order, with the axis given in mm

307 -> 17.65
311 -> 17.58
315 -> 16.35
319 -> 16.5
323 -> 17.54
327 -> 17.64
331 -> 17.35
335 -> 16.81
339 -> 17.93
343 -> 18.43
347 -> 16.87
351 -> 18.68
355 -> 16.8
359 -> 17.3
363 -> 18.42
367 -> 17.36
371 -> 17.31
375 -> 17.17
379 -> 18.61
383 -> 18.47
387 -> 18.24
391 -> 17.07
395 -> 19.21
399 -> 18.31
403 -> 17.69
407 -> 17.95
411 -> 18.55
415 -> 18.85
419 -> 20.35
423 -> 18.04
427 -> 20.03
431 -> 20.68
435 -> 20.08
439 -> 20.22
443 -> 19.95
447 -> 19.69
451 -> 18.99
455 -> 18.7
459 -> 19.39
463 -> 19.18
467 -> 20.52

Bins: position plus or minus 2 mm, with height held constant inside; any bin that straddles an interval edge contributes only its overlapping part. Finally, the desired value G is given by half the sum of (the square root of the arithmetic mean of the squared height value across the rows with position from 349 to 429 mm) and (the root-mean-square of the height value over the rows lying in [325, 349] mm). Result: 17.9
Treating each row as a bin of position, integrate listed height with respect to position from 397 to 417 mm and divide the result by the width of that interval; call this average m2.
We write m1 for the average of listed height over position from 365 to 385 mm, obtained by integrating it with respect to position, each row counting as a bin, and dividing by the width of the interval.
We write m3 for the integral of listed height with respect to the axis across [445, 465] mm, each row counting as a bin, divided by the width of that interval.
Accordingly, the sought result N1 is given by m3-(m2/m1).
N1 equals 18.2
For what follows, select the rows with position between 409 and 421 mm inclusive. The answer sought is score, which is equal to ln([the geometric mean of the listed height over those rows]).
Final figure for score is 2.96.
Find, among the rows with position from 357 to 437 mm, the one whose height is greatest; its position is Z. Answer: 431 mm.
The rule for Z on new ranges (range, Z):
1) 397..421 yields 419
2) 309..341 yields 339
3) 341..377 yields 351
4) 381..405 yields 395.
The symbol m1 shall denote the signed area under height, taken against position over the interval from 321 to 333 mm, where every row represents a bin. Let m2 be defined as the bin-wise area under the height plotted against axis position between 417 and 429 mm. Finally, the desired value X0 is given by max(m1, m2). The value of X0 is 234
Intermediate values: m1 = 210.1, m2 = 234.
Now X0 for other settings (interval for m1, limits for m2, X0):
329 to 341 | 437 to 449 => 239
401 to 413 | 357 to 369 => 217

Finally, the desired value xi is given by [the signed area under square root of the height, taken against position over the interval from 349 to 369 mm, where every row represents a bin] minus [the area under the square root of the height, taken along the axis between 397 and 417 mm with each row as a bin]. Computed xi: -1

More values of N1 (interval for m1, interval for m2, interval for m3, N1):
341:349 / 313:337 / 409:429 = 18.2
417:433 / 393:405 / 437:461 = 18.6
